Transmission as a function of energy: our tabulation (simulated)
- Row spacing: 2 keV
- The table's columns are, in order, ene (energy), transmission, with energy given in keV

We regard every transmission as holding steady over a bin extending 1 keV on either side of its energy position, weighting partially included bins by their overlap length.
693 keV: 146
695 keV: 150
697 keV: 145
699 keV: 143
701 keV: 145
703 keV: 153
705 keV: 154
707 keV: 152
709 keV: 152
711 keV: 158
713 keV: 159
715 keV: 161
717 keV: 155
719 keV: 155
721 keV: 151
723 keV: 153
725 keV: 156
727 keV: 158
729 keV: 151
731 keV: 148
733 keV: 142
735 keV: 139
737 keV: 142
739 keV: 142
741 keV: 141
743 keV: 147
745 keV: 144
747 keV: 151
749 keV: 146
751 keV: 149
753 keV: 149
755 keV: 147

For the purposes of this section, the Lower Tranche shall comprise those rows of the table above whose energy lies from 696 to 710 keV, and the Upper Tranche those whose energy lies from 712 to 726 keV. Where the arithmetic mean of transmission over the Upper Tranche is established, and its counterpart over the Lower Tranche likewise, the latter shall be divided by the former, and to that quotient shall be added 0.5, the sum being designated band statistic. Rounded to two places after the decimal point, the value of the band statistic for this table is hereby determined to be 1.46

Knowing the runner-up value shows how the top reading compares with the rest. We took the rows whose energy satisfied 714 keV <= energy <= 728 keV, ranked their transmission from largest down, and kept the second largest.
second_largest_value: 158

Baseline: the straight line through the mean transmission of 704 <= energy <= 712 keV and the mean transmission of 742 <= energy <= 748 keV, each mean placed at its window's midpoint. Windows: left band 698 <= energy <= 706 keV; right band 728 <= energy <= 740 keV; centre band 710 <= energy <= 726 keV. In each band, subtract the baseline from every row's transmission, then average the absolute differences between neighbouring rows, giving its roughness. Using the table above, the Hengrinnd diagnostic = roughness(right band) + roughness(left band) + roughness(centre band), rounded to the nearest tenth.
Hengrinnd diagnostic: 9.7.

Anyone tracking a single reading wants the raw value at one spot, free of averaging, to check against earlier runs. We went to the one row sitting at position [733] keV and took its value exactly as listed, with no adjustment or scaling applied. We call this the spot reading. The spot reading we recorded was 142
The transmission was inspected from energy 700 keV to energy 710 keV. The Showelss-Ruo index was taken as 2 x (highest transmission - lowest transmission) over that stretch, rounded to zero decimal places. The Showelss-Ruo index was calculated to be 18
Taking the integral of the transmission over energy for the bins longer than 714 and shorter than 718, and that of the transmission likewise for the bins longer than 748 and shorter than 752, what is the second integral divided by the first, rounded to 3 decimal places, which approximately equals 0.934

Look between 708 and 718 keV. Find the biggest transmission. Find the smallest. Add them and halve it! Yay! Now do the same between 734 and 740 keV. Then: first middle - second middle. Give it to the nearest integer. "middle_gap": 16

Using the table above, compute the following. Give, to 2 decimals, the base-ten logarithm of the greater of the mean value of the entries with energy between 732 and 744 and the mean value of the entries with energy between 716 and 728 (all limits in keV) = 2.19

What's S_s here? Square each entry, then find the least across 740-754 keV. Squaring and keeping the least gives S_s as 19881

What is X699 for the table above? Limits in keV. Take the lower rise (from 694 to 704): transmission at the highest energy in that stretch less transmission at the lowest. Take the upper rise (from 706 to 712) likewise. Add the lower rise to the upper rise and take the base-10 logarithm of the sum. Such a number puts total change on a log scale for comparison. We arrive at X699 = 0.95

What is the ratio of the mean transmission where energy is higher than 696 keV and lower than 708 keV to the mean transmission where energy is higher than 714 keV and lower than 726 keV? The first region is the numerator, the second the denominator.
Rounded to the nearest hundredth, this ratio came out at 0.96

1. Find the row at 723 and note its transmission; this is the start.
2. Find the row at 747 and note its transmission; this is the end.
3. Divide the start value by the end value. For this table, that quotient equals 1.01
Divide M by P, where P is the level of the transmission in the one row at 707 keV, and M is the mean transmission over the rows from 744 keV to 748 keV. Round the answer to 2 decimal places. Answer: 0.97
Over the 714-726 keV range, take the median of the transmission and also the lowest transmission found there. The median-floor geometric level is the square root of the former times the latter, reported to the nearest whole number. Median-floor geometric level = 153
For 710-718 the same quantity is 157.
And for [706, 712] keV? 152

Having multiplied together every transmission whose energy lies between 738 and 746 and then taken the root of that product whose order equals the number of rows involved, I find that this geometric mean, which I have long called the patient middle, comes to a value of 143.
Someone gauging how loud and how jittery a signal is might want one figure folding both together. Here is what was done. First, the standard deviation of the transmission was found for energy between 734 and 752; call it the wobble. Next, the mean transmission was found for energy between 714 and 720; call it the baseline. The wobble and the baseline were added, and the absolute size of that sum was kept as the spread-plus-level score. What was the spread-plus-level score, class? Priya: 161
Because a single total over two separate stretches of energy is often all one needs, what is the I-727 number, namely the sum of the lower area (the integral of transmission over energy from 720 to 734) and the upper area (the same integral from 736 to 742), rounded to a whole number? 2968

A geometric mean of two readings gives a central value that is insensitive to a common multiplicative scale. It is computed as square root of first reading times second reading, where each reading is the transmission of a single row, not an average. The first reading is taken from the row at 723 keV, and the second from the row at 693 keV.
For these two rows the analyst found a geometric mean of 149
